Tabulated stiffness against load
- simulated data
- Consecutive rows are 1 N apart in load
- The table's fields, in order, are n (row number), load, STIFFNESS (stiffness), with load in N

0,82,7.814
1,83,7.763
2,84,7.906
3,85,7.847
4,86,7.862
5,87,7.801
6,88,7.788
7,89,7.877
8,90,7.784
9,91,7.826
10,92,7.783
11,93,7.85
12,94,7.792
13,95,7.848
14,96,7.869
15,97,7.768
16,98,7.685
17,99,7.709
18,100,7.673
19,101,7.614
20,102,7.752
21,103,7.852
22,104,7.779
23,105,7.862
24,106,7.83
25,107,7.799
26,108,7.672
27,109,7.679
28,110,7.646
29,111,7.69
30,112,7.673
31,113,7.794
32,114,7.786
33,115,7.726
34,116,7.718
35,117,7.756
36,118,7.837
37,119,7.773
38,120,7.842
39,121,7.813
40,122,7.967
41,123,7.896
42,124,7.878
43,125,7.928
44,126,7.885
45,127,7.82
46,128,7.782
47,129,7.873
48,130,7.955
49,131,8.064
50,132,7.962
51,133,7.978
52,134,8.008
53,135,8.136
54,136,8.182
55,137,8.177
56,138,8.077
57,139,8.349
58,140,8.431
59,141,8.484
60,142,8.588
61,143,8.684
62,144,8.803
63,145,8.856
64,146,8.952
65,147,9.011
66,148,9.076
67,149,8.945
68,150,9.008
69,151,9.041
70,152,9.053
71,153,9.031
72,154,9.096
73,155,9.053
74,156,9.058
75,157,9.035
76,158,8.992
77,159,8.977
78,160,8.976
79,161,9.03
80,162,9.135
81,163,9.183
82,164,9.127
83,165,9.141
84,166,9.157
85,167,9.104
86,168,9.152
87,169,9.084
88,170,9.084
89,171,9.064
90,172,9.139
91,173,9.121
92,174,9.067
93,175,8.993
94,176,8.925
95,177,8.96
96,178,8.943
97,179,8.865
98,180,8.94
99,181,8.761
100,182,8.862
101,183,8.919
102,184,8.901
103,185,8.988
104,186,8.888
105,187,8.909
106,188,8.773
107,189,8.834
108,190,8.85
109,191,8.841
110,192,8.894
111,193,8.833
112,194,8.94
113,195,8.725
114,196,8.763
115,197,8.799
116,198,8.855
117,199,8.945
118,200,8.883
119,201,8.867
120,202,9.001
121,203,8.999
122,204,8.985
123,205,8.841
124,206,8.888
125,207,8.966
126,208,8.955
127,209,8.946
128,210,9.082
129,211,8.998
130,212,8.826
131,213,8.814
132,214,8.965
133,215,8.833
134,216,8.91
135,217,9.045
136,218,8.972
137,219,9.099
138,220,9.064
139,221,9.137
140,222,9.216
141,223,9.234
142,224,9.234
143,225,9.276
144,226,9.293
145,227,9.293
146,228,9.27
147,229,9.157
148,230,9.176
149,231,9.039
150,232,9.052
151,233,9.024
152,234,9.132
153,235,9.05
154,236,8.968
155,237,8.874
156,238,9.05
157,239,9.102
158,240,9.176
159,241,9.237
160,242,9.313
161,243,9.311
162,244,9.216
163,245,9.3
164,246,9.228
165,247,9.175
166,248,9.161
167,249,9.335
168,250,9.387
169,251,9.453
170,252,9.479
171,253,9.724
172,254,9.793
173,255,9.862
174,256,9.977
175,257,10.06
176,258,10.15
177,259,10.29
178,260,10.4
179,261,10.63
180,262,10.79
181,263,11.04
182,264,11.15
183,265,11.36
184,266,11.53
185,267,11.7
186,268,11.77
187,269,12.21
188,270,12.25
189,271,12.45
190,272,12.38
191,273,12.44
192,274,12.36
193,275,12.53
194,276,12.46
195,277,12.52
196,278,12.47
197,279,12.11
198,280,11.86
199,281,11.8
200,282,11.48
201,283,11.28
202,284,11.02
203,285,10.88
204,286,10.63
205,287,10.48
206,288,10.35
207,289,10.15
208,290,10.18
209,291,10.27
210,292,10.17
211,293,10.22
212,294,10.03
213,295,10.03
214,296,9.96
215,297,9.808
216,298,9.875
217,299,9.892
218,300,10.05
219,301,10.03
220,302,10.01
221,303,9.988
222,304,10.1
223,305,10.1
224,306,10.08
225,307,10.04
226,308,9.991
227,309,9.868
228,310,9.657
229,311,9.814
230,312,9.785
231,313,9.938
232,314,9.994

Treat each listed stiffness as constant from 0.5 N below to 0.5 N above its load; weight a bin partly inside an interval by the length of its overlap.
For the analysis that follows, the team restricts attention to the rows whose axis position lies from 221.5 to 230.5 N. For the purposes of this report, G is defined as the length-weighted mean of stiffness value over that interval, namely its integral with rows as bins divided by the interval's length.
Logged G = 9.2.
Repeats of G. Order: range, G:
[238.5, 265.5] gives 9.8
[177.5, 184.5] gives 8.9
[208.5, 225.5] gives 9.0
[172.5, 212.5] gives 8.9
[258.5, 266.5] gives 10.9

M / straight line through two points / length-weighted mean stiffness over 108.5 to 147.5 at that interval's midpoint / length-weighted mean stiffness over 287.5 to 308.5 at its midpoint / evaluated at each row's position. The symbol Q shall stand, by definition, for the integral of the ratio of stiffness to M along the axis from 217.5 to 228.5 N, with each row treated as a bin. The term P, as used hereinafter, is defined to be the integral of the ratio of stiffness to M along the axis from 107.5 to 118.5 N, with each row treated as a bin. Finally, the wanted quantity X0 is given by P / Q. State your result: 0.98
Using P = 10.8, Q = 11.0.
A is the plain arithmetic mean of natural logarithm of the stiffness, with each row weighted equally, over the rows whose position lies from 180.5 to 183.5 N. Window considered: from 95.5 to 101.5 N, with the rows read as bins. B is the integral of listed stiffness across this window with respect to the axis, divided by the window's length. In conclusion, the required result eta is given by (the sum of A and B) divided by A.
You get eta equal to 4.5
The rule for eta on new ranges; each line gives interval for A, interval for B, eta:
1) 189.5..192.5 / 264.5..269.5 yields 6.4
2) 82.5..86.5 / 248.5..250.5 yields 5.5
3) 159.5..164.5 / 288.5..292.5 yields 5.6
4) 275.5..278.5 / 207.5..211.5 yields 4.6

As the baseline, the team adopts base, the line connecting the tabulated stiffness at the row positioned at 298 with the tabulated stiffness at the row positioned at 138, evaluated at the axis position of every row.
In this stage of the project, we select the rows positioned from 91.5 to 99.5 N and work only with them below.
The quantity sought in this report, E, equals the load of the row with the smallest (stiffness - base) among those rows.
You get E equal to 98 N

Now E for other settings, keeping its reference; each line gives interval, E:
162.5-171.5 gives 171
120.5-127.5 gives 127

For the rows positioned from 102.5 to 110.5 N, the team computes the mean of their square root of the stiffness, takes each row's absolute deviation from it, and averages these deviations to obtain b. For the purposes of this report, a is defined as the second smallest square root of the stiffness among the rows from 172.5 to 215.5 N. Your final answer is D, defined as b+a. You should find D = 2.97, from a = 2.96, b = 0.013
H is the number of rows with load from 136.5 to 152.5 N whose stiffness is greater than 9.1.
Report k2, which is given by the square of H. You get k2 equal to 0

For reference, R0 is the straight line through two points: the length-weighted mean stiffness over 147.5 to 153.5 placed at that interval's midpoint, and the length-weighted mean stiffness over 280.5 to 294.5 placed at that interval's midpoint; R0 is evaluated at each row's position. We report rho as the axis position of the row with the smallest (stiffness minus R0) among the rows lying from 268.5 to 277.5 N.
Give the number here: 269 N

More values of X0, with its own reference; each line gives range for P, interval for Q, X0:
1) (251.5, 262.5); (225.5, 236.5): 1.07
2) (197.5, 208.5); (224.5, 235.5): 1.01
